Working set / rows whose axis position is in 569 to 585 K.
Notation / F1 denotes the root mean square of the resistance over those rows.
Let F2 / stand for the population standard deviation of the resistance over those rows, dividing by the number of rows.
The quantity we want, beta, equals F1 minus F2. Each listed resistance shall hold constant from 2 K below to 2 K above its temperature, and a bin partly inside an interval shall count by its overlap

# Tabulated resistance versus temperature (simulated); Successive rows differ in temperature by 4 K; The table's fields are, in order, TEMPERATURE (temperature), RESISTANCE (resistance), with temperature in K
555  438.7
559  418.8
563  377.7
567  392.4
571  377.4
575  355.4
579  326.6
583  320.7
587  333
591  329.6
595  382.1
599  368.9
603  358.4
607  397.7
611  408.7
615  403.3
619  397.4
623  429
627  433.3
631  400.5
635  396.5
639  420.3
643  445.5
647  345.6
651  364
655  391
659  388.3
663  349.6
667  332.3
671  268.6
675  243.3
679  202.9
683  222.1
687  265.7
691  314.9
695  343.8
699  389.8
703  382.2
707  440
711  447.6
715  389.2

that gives 323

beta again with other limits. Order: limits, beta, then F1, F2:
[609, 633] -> 398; 412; 14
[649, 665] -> 356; 374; 17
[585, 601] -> 332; 354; 23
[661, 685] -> 221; 275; 54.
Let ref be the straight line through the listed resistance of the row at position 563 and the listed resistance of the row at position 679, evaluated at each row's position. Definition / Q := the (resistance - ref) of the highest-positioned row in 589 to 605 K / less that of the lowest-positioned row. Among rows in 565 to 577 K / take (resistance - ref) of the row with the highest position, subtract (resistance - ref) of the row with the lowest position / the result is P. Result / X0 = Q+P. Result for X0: 22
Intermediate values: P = -25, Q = 47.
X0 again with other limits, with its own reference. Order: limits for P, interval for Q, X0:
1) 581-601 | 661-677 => -16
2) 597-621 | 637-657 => 53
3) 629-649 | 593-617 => 21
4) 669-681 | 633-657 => -29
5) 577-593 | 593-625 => 110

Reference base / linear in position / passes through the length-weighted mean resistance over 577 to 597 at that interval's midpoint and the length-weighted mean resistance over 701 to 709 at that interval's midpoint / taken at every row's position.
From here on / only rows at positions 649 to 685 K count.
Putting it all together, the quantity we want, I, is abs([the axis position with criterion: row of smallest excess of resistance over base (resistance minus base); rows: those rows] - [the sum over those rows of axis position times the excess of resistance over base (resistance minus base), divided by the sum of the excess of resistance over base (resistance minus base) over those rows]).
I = 2.9 K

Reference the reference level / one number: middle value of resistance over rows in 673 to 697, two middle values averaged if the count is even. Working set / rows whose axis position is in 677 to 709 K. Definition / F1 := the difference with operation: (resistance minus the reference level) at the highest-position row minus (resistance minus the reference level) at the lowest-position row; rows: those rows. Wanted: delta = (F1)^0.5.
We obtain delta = 15.4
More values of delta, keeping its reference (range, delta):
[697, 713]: 7.6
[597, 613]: 6.3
